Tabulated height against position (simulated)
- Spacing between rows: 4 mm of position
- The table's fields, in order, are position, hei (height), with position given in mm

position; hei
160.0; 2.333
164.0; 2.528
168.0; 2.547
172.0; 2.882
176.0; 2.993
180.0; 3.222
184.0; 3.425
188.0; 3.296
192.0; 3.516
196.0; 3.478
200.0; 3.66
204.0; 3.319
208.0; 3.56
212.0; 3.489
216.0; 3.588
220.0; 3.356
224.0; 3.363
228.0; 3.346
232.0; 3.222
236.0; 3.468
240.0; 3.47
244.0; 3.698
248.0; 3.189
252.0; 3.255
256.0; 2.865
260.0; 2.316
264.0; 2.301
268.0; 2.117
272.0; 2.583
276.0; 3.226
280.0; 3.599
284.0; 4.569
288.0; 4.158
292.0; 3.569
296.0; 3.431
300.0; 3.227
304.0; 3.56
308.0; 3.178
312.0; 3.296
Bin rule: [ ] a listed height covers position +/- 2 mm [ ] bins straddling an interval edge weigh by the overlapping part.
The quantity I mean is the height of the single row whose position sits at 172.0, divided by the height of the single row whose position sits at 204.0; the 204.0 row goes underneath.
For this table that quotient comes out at 0.87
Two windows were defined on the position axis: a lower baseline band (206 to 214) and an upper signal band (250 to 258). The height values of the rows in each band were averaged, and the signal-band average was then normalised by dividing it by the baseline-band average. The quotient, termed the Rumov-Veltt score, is 0.87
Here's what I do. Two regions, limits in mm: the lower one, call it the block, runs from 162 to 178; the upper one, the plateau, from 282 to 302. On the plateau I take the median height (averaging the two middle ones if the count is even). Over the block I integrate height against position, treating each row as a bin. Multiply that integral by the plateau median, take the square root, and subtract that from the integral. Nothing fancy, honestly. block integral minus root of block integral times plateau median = 31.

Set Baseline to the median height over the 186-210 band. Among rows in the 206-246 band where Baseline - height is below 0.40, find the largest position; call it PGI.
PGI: 244.0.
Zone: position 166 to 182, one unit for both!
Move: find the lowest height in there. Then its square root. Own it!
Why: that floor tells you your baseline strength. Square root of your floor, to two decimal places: 1.60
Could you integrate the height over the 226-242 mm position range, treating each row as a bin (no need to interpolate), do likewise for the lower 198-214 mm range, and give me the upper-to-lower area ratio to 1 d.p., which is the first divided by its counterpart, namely 1.0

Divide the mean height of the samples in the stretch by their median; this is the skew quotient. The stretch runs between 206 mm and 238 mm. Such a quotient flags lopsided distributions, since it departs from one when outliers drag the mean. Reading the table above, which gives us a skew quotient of 1.00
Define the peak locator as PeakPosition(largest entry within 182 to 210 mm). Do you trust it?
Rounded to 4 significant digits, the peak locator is 200.0 mm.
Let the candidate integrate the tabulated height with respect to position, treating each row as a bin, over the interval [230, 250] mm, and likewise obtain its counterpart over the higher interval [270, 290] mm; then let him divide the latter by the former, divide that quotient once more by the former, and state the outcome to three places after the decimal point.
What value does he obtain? 0.016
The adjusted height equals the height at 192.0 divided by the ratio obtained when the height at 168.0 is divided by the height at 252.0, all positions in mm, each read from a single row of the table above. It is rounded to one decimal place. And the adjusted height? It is 4.5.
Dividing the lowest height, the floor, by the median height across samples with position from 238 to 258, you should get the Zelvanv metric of 0.880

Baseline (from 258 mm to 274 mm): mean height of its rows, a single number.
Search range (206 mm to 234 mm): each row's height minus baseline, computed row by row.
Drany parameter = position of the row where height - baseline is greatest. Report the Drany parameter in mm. 216.0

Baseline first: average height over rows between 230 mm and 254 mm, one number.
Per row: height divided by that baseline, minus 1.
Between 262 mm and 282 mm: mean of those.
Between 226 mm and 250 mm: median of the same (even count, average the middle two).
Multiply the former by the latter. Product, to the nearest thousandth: -0.001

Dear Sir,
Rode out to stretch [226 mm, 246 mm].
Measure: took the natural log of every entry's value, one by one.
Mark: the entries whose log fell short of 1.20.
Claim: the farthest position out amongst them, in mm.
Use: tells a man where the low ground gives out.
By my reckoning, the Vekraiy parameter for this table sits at 232.0 mm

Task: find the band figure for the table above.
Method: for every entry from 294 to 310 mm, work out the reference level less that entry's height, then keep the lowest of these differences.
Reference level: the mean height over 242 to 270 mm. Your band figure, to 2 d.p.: -0.74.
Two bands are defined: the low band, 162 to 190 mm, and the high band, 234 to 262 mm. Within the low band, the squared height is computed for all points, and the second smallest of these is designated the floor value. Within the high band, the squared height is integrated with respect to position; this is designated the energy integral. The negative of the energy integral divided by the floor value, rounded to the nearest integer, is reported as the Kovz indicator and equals -44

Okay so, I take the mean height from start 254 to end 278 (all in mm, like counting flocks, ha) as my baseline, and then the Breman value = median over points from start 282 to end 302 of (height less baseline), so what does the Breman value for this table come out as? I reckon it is 1.00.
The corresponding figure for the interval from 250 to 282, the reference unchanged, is 0.16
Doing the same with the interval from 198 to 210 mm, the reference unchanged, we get 0.99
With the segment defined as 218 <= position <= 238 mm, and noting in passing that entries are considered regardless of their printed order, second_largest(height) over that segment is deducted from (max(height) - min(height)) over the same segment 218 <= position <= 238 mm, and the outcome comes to -3.1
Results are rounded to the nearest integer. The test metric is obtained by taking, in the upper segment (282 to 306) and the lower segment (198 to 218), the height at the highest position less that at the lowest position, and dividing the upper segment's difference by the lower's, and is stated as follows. 14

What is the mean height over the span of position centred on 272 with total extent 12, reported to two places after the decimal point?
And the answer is 2.64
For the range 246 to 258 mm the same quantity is 3.10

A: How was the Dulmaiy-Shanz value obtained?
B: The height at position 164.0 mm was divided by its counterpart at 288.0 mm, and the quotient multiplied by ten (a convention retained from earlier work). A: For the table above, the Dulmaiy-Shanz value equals 6.1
